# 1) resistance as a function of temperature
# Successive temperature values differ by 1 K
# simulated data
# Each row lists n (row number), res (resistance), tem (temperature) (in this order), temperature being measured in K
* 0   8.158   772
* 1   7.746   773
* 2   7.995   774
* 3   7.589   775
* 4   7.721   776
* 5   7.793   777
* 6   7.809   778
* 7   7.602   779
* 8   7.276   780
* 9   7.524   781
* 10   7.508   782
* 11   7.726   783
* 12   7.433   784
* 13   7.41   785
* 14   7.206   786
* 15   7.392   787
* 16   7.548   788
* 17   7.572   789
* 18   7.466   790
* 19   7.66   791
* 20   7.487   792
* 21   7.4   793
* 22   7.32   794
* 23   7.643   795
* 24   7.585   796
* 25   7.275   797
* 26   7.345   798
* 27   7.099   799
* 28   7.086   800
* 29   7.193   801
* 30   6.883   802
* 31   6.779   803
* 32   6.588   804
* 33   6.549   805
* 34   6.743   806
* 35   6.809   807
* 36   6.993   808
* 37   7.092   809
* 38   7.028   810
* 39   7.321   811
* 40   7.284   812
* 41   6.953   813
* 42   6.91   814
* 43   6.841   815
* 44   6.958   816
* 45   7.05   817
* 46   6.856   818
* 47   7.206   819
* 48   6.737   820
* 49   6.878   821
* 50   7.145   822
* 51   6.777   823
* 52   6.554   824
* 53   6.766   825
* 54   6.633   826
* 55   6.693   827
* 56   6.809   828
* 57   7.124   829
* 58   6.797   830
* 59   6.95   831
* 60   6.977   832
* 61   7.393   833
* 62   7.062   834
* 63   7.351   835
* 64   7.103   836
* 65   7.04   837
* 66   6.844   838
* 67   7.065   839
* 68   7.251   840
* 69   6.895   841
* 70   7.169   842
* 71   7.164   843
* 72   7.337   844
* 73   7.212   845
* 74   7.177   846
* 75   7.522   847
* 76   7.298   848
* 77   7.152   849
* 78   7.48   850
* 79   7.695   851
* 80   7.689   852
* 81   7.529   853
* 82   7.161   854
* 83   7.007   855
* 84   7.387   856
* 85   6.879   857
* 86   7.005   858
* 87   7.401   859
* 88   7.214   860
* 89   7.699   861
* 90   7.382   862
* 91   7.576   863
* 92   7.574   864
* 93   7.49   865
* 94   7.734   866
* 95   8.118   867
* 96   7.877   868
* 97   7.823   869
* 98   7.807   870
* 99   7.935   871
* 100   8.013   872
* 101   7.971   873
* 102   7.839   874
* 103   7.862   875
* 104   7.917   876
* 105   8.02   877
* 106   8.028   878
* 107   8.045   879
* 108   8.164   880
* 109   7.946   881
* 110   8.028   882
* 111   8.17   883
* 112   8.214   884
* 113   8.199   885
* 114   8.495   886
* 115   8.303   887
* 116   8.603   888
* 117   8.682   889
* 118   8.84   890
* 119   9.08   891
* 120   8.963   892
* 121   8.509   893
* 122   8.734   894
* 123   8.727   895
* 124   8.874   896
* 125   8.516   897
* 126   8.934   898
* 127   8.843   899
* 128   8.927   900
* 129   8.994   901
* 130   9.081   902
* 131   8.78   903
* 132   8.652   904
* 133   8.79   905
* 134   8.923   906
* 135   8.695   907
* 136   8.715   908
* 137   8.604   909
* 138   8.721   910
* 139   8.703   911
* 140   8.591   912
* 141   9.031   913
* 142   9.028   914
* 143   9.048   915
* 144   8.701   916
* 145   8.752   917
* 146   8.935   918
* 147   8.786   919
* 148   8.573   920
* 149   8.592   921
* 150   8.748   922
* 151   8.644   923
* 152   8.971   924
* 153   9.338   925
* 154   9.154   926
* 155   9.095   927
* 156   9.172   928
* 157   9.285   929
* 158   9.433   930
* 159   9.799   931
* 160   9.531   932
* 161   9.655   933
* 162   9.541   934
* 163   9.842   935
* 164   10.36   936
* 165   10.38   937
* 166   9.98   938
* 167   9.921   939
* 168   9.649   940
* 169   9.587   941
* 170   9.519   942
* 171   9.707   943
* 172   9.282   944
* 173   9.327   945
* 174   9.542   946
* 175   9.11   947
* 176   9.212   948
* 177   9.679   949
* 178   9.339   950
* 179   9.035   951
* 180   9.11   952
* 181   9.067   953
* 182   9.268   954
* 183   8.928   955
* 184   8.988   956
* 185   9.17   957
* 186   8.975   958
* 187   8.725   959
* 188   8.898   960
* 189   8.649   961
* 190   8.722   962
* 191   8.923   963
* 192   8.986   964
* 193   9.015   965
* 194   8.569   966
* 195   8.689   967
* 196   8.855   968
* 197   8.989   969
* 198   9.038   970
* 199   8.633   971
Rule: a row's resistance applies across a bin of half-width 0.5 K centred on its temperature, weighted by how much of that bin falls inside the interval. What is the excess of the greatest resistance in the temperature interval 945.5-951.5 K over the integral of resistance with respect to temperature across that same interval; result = -46.2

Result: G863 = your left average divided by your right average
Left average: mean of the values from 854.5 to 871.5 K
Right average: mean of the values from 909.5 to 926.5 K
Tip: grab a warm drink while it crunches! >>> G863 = 0.851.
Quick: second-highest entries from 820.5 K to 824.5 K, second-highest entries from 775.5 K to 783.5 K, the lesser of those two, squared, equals 47.3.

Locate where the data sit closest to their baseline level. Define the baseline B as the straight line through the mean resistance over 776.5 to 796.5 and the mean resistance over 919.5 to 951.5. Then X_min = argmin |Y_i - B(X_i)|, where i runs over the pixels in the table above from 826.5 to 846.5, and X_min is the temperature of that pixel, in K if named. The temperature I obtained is 833 K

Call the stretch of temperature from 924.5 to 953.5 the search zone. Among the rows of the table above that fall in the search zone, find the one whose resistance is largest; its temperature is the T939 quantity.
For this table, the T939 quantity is 937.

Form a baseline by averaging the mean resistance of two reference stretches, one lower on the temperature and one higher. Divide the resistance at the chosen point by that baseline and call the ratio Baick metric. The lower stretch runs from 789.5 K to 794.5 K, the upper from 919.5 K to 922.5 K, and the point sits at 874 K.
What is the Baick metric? 0.97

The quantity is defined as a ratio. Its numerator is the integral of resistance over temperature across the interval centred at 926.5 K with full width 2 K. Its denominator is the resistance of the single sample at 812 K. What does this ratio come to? 2.5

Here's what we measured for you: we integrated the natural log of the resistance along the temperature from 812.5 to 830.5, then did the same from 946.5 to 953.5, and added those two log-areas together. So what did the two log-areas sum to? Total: 50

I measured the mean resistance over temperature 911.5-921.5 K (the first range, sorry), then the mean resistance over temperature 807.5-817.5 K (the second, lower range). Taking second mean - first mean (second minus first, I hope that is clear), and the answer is -1.8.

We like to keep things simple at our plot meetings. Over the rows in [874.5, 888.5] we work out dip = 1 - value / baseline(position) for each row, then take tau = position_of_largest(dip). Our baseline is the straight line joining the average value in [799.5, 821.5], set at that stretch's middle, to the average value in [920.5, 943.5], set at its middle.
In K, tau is 881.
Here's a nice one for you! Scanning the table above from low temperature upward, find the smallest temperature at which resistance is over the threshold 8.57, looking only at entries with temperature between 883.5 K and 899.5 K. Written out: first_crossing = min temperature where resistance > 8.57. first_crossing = 888 K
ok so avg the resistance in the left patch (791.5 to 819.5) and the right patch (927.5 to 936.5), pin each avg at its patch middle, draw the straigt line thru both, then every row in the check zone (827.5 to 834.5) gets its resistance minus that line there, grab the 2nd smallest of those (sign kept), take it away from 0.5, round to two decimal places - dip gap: 1.22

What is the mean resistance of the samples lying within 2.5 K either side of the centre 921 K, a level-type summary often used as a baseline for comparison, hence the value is 8.7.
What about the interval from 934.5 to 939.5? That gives 10.1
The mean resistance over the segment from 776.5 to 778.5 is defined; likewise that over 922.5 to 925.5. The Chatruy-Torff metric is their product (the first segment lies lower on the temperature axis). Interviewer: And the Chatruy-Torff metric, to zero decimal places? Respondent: 70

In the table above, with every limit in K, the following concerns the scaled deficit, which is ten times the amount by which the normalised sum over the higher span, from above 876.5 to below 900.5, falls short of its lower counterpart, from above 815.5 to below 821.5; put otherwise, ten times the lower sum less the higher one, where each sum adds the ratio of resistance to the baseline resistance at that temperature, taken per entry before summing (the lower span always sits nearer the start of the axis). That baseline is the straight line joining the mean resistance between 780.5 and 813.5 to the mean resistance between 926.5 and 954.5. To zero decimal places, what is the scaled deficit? -179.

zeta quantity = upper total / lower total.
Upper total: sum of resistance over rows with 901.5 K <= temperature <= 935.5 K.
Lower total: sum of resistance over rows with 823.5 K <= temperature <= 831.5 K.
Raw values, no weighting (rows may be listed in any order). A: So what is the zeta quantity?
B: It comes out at 5.6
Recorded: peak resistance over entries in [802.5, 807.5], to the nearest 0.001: 6.809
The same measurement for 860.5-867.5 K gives 8.118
